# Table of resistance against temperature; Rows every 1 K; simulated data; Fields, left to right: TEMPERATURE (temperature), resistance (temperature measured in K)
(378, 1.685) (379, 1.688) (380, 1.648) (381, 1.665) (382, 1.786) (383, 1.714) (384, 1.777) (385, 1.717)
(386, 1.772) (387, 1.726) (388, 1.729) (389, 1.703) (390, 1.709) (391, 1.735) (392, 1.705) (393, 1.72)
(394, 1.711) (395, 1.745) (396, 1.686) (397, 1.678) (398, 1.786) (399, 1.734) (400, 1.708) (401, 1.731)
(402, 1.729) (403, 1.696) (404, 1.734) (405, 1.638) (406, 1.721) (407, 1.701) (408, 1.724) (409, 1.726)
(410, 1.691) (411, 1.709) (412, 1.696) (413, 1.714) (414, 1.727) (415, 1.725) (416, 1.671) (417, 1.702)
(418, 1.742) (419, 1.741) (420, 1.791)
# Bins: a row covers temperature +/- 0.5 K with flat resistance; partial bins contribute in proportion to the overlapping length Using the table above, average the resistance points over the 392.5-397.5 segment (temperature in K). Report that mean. 1.71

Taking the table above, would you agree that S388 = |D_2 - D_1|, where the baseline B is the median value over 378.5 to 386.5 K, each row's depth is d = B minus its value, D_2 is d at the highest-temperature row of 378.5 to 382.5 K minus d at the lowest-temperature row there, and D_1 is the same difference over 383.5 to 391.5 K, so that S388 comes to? 0.140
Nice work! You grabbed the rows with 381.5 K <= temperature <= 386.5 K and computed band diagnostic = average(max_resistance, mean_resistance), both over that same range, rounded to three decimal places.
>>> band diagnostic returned 1.770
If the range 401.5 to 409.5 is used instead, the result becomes 1.721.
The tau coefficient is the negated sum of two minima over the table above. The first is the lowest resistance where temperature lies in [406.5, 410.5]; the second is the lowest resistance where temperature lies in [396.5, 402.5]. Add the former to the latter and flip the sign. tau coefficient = -3.37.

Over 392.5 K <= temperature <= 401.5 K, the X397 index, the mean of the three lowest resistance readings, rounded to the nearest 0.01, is 1.69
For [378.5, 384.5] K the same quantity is 1.67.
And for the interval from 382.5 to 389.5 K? 1.71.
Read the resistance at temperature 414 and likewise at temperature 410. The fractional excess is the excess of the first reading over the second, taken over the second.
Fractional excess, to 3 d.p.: 0.021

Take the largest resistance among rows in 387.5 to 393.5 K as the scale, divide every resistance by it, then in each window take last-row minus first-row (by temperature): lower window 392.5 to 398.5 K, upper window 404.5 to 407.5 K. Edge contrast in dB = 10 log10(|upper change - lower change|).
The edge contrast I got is -28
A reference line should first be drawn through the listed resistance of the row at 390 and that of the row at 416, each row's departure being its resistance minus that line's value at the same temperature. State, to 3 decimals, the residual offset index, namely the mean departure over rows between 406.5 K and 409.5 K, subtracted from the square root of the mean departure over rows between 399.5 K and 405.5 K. 0.089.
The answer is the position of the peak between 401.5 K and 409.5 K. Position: 404 K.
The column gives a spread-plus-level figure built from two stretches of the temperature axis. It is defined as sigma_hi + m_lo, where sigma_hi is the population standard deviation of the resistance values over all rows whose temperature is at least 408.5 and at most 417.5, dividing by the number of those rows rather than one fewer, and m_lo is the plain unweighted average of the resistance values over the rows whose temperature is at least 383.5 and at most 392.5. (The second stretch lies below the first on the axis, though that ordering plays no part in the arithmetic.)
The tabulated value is 1.75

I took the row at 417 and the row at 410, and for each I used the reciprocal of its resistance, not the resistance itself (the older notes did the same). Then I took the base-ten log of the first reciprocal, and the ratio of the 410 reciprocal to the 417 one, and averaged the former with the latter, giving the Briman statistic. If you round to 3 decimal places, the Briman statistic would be 0.388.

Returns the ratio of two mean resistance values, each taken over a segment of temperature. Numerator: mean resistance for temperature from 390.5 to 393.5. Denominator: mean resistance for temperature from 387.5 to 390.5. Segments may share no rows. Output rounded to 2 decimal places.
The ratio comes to 1.00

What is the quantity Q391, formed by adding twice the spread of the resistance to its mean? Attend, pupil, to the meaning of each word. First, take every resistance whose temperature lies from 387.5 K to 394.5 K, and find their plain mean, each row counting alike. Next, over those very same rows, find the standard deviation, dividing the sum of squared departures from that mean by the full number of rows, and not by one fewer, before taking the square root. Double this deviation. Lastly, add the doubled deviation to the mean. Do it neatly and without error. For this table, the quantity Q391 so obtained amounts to 1.74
